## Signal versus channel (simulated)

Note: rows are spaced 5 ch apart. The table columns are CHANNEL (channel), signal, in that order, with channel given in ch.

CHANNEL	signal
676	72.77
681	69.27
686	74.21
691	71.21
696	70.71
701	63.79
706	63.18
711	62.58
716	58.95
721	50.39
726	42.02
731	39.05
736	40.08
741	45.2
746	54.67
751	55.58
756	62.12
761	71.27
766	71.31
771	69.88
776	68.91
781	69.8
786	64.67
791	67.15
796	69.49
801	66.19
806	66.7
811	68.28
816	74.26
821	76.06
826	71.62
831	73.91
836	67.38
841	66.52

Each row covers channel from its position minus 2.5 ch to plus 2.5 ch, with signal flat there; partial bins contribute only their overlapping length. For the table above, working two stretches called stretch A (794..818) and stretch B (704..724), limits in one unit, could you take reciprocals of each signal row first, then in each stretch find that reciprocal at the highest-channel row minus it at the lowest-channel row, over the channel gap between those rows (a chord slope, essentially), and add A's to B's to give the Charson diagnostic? 0.0002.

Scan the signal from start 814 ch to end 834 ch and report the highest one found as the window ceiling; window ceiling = 76.06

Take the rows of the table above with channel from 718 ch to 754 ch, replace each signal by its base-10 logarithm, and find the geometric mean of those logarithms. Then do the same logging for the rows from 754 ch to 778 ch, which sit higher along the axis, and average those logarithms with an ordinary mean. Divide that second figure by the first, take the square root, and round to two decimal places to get 1.05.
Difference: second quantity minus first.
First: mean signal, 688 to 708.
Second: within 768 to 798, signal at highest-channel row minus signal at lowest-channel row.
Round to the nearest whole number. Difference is -68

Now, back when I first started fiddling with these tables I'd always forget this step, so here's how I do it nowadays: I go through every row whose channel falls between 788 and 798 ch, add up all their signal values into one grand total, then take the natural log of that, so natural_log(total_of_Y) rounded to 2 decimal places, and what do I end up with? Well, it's 4.92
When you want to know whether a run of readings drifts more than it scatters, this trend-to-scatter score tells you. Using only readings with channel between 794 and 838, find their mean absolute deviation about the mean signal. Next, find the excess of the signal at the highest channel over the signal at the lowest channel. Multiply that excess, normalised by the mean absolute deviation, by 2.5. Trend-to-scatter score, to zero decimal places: -2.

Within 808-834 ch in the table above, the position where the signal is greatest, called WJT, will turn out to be 821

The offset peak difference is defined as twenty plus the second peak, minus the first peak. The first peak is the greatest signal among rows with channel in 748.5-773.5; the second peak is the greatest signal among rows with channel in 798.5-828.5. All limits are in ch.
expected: 25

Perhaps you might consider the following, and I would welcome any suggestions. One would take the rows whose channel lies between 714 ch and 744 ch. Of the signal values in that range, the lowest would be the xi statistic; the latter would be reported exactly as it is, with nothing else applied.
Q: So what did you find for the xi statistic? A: 39.05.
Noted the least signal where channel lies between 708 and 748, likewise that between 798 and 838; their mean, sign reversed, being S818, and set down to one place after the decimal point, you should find -52.6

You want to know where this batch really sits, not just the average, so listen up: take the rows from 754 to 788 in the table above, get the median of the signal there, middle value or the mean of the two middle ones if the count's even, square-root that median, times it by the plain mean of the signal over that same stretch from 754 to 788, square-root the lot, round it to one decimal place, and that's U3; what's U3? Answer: 23.9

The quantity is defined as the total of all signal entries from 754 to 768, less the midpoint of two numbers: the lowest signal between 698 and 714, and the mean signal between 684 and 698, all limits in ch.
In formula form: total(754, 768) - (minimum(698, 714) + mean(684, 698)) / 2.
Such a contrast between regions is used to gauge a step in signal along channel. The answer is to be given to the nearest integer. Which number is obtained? 137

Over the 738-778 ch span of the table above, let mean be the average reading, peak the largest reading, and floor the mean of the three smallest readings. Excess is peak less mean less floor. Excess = -43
